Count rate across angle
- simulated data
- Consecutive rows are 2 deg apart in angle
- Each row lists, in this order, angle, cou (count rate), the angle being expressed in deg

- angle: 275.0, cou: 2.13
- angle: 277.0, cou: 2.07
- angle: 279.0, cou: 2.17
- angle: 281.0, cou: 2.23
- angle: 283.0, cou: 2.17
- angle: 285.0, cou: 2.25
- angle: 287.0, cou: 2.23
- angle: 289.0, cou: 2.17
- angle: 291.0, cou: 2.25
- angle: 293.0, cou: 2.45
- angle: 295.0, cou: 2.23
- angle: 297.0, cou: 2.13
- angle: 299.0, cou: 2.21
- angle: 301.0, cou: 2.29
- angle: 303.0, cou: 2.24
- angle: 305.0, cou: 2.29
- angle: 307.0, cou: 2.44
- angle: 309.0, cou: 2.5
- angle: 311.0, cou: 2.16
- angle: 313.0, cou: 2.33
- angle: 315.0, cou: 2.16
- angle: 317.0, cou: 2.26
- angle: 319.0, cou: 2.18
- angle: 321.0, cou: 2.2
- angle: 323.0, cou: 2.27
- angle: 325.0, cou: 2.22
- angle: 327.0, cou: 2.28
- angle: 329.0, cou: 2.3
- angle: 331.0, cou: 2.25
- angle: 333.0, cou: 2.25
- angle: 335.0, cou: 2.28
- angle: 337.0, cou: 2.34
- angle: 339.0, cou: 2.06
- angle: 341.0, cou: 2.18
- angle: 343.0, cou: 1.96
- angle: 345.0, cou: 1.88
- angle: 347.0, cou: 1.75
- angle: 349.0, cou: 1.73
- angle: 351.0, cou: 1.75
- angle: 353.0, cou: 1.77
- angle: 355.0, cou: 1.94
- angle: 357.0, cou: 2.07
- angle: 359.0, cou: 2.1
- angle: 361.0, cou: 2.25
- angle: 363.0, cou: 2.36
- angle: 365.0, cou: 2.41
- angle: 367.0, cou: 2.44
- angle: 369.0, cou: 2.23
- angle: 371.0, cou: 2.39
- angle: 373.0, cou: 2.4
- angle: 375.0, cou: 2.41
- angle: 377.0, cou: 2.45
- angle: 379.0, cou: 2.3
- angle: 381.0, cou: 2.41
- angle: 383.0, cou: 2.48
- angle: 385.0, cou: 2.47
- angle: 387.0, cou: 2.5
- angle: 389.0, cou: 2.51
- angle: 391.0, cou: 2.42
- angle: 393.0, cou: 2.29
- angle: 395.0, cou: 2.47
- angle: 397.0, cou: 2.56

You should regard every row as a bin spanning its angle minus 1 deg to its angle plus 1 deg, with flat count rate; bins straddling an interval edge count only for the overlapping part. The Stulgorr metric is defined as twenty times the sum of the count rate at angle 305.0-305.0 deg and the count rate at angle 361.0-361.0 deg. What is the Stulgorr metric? 90.8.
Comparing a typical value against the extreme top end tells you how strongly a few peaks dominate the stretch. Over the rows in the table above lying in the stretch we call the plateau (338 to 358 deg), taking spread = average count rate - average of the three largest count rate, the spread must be -0.19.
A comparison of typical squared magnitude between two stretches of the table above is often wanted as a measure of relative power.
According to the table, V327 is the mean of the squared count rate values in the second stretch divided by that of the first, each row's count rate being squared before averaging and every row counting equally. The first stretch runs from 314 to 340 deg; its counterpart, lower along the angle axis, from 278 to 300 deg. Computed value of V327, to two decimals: 0.99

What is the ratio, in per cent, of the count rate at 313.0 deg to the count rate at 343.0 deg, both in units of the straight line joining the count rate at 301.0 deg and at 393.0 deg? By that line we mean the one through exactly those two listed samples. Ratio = 119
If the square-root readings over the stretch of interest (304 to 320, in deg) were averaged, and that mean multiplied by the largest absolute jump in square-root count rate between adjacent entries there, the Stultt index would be 0.17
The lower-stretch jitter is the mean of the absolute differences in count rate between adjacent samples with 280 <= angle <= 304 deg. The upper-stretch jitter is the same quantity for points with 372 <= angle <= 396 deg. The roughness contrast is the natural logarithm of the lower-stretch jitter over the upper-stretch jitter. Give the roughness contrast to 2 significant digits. 0.22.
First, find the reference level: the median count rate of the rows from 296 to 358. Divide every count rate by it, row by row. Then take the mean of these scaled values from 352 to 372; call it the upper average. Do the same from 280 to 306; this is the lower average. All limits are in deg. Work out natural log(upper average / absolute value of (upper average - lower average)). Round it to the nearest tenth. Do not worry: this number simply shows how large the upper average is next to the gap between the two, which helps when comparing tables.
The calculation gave 3.9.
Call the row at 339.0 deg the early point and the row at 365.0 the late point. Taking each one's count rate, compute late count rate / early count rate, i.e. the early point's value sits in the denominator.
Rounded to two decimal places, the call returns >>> 1.17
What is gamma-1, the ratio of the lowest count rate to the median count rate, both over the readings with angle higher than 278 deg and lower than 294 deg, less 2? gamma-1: -1.03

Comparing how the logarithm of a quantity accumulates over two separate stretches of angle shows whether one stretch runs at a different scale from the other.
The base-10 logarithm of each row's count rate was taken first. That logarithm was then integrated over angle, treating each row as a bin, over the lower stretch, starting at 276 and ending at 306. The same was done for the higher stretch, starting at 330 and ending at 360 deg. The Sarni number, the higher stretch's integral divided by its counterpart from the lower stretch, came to 0.87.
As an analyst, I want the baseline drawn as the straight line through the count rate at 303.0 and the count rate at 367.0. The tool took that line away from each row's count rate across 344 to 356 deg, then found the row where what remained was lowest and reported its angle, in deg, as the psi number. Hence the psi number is 349.0 deg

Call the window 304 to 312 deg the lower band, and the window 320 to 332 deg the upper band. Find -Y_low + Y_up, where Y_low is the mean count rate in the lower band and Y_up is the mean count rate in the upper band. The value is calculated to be -0.09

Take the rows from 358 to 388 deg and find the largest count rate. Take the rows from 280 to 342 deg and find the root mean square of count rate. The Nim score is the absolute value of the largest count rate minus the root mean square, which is 0.25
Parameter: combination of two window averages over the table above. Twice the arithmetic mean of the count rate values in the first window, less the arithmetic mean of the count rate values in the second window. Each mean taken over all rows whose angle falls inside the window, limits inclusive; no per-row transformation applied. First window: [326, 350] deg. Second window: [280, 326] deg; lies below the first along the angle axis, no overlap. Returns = 1.96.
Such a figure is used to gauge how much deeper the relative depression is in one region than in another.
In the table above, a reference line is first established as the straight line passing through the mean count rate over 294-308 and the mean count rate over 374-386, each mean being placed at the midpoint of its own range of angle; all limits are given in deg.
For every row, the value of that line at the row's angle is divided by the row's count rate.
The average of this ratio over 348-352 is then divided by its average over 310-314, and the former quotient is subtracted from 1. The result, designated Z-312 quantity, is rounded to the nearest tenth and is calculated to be -0.3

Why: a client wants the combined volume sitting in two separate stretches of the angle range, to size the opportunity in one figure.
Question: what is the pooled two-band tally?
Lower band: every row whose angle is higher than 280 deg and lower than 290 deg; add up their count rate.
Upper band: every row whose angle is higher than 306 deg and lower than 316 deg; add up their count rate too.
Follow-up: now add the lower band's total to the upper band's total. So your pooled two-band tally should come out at 22.6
